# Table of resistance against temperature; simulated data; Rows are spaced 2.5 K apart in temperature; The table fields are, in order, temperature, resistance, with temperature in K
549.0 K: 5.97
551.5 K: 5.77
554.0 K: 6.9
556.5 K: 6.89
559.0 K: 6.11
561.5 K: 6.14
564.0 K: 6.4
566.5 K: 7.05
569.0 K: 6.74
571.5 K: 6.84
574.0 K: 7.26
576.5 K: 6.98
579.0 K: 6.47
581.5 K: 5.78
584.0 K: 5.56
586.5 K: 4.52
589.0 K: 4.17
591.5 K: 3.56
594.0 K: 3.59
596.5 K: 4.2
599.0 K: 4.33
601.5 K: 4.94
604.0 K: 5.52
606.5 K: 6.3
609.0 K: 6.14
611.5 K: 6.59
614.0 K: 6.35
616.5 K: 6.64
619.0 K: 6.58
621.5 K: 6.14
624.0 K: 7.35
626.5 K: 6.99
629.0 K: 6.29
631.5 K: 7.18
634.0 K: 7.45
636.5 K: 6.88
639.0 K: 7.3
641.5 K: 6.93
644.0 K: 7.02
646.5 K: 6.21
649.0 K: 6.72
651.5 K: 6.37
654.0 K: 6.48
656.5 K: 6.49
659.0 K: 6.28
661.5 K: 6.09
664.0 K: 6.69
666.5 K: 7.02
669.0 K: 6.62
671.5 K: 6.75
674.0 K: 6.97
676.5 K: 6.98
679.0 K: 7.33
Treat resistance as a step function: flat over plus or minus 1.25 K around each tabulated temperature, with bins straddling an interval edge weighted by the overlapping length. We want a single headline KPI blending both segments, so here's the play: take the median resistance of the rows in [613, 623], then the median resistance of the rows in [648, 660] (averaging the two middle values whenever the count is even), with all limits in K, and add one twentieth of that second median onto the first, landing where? 6.8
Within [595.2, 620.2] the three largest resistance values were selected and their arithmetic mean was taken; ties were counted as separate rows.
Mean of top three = 6.6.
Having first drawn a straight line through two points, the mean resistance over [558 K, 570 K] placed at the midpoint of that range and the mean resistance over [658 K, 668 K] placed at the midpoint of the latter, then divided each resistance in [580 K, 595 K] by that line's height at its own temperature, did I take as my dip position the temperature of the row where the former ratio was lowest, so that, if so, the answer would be 591.5 K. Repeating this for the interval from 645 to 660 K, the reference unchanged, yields 646.5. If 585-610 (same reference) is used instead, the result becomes 591.5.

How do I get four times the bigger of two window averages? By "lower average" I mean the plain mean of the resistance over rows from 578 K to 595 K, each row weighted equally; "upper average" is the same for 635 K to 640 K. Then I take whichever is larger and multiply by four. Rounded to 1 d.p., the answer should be 28.4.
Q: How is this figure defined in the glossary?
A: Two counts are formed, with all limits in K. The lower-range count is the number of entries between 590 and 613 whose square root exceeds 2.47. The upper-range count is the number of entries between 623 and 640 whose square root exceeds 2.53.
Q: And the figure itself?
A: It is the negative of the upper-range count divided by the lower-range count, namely -2.0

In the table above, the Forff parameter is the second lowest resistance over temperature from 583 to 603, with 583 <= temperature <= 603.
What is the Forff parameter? 3.59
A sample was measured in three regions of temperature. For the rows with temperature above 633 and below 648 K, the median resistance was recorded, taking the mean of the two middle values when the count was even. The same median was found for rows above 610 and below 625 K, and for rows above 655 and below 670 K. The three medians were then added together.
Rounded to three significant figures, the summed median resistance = 20.1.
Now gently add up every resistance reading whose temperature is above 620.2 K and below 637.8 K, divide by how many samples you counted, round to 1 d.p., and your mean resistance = 6.9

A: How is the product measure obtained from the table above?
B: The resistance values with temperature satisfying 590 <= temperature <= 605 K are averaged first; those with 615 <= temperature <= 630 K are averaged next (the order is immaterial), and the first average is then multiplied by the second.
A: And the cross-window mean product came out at 29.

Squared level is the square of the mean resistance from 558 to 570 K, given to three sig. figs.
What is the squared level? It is 42.1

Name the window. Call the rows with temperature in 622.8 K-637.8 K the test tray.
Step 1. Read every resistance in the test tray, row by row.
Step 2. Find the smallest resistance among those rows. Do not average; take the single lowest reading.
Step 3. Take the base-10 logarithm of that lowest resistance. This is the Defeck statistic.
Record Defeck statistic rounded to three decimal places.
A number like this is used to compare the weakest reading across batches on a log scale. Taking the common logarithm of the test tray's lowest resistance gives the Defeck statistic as 0.799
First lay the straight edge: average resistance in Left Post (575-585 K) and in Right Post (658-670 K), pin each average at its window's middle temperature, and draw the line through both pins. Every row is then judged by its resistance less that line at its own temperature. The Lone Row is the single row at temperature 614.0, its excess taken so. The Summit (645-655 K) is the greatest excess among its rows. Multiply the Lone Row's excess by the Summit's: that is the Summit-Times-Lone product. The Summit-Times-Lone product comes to 0.00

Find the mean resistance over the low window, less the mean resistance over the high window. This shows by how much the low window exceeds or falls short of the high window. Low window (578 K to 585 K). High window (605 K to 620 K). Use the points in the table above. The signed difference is -0.5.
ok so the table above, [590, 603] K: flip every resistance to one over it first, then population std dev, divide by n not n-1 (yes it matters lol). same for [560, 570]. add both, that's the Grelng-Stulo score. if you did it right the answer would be 0.038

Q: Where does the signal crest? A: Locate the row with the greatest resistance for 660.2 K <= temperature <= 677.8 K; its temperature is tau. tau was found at 666.5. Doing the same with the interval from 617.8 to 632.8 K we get 624.0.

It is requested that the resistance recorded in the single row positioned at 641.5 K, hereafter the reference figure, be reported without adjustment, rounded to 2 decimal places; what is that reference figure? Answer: 6.93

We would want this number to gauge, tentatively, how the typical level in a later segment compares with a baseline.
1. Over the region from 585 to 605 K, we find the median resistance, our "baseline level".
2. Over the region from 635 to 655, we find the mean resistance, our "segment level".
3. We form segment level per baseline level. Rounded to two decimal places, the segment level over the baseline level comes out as 1.58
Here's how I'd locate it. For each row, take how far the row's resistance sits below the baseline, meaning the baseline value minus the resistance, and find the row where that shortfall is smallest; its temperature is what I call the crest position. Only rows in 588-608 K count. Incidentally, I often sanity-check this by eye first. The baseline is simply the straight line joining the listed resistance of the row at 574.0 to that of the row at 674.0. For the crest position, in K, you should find 606.5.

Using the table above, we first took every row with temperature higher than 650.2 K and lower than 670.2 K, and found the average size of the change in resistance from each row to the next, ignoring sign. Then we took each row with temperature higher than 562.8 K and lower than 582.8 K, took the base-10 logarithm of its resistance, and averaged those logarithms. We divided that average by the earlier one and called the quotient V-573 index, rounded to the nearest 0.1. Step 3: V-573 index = 3.1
